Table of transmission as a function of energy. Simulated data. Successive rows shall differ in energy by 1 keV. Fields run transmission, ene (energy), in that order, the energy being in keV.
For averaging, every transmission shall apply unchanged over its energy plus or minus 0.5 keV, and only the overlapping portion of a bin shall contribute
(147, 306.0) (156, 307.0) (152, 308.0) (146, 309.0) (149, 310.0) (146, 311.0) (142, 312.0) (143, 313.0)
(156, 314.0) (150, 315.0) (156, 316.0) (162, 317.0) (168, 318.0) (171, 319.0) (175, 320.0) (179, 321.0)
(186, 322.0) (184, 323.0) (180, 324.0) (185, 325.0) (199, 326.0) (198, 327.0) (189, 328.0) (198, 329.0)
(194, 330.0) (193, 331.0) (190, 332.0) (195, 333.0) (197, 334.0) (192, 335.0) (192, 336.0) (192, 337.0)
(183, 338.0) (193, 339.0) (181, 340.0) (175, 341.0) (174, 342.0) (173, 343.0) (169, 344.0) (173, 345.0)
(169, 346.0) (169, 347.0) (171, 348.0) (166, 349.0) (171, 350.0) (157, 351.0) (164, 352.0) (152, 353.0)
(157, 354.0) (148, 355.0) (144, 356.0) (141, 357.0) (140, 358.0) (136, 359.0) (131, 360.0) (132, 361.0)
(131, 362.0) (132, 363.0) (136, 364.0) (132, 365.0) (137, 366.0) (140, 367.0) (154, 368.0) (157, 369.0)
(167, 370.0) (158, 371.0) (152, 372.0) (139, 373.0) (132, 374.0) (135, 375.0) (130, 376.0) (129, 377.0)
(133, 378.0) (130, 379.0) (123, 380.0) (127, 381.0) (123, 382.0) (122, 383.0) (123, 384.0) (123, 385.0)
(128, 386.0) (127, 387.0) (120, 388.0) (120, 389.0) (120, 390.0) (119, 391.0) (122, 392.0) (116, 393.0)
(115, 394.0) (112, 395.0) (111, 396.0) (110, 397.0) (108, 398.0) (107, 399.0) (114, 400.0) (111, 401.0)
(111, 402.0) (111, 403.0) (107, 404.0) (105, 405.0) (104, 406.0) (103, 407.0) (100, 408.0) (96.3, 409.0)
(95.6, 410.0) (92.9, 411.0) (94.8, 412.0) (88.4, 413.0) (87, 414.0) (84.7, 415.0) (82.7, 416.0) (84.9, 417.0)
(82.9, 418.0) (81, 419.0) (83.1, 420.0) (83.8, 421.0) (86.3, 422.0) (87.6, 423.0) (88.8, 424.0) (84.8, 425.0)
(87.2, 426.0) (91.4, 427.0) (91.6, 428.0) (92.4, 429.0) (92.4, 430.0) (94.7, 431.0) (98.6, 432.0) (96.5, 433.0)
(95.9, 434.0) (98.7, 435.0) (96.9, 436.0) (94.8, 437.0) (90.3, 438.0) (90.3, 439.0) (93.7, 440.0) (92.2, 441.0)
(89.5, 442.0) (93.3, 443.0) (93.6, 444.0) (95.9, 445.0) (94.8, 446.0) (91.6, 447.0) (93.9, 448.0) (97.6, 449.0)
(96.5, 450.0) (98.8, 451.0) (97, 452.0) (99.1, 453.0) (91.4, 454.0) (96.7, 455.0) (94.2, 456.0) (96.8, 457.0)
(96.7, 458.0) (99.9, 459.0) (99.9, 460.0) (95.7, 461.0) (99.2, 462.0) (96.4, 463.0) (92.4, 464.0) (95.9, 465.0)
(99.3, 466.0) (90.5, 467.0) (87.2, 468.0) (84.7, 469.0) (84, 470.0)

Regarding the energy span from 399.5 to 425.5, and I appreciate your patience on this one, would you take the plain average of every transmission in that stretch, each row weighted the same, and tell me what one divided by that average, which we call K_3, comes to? 0.0106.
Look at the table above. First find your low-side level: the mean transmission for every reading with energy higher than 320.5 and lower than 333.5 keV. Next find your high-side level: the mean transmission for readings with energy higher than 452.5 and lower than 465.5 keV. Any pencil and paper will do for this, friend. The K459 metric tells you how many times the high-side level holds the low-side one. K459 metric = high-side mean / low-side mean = 0.51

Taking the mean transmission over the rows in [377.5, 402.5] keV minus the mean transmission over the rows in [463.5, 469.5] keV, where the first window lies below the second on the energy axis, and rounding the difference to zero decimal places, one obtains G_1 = 27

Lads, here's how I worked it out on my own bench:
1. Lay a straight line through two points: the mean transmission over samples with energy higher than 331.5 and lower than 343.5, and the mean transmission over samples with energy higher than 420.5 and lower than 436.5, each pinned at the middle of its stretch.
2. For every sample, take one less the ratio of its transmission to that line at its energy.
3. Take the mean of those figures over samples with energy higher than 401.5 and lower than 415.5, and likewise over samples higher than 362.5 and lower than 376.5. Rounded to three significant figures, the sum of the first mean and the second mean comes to 0.191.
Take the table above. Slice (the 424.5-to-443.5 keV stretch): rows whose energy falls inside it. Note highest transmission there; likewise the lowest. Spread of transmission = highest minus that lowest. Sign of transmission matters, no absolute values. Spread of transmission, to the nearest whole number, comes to 14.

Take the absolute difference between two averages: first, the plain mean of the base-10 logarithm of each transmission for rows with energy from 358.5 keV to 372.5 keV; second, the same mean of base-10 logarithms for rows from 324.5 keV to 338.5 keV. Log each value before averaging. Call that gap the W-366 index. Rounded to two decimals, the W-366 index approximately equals 0.13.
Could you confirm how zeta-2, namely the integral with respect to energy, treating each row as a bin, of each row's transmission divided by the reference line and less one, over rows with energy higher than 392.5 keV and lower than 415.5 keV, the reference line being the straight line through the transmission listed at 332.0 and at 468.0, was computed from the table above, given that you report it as -5.4 keV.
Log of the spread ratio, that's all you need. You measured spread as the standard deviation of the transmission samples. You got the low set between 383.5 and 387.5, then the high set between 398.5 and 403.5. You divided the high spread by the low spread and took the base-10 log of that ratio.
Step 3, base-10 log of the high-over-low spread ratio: 0.0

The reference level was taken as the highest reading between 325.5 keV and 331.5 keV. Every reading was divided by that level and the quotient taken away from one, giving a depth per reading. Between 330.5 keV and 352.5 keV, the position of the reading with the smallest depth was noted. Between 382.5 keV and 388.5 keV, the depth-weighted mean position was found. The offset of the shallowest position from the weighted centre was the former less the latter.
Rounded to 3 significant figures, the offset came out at -51.5 keV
